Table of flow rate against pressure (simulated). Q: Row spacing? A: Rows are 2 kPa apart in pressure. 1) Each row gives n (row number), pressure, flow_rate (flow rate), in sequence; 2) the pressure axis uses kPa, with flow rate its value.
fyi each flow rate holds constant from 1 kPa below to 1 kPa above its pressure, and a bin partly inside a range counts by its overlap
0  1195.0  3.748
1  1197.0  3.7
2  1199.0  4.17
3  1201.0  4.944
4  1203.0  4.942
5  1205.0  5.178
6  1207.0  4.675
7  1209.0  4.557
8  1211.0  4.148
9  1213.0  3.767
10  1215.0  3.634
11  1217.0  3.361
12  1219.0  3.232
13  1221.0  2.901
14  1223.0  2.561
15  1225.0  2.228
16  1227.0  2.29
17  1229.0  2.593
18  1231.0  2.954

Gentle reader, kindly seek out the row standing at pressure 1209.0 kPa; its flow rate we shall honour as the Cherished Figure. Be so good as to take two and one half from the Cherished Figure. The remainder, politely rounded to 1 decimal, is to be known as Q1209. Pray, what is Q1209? 2.1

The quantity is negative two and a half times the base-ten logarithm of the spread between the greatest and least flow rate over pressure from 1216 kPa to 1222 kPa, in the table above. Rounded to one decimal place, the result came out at 0.8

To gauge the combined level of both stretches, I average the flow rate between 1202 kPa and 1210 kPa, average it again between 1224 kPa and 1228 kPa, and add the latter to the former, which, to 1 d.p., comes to 7.1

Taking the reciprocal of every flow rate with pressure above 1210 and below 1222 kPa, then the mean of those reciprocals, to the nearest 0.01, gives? 0.29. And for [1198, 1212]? 0.22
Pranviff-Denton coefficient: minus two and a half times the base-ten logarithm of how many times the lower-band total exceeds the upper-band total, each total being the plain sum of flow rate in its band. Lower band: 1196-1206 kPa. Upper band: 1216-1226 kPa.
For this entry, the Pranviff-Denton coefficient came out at -0.51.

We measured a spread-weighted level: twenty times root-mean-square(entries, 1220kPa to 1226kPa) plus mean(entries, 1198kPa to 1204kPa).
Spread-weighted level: 56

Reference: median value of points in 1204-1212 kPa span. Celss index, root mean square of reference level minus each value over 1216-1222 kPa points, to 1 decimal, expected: 1.5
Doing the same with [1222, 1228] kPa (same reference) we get 2.3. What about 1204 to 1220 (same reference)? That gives 0.8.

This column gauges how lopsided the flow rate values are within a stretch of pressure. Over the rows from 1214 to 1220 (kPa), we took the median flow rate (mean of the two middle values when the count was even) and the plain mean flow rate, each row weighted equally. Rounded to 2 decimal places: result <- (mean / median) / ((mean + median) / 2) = 0.30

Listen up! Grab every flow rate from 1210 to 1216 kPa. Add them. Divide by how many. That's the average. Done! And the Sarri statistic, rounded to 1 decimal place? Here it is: 3.8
